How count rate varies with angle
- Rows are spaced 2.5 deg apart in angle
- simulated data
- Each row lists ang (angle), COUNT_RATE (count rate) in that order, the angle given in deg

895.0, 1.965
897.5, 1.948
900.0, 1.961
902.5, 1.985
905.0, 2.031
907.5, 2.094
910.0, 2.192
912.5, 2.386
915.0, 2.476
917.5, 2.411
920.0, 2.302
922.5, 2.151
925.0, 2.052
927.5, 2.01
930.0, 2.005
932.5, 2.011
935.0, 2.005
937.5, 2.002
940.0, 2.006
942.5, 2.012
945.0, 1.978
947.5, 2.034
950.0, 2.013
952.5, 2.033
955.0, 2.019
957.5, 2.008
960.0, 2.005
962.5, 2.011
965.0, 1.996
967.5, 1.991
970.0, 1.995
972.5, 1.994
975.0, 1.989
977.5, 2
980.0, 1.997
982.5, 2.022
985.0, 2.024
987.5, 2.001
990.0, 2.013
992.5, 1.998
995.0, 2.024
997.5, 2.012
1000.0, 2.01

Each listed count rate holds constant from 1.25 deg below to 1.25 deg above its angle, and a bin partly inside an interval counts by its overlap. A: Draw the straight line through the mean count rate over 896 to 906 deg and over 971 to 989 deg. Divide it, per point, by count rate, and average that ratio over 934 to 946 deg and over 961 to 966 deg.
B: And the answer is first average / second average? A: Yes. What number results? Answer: 1.00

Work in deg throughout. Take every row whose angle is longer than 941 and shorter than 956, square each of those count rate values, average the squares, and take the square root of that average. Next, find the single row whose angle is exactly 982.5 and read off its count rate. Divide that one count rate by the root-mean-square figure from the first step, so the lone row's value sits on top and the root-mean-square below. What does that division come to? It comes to 1.00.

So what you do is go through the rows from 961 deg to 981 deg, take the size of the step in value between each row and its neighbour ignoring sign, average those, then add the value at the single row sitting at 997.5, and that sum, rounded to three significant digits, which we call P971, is 2.02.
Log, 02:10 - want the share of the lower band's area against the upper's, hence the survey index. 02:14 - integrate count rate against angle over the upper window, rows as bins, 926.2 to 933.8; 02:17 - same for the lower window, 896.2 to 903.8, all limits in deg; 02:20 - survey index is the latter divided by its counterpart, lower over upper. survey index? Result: 0.98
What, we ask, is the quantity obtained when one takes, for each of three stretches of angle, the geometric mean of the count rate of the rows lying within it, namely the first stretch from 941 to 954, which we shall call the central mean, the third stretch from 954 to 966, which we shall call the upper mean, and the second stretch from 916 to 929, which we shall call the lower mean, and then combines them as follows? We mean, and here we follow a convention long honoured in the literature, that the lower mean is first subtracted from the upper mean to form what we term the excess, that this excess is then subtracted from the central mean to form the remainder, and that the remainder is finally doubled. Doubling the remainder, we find 4.37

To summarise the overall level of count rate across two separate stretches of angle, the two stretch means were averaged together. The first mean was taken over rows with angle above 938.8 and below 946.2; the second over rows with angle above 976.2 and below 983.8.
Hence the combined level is 2.00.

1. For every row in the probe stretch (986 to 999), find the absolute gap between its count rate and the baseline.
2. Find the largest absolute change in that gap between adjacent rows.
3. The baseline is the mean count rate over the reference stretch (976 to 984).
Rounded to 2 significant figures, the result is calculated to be 0.012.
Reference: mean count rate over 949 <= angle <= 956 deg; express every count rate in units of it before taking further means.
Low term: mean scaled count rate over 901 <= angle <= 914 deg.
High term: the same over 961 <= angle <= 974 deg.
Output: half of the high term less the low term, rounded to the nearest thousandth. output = -0.035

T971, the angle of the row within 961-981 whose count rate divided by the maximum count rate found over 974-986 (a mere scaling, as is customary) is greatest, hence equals 962.5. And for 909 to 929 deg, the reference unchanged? 915.0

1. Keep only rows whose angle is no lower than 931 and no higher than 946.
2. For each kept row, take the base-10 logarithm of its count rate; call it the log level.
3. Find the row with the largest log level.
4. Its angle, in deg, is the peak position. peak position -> 942.5 deg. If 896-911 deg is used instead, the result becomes 910.0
